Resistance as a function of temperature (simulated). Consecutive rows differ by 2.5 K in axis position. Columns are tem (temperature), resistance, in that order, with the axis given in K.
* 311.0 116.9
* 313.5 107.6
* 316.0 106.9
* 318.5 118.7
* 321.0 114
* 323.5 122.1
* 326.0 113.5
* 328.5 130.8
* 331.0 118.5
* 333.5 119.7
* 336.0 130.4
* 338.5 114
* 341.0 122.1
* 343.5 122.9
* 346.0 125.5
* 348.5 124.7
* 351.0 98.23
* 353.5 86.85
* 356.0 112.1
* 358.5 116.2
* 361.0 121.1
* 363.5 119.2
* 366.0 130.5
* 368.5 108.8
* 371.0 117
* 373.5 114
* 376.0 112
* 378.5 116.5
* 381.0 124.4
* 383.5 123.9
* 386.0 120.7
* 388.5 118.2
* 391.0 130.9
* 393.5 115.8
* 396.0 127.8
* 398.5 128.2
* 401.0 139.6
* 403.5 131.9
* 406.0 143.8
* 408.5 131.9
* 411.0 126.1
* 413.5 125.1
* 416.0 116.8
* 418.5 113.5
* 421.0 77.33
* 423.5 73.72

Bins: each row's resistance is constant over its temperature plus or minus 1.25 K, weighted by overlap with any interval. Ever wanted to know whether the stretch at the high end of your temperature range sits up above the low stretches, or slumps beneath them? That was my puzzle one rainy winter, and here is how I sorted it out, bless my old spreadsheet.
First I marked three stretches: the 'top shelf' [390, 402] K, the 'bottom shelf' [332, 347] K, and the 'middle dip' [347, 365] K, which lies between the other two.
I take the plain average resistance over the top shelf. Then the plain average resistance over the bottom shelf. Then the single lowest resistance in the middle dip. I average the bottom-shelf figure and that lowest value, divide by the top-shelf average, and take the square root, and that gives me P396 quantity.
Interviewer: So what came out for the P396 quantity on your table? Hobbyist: 0.903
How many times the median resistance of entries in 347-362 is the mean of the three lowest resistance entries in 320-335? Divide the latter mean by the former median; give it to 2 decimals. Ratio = 1.01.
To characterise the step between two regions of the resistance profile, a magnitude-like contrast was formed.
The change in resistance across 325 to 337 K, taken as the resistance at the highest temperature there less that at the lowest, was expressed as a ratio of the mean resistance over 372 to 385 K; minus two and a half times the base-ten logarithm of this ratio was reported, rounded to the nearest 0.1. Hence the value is 2.1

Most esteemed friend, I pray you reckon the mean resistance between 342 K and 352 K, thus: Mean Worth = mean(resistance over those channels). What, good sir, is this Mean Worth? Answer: 118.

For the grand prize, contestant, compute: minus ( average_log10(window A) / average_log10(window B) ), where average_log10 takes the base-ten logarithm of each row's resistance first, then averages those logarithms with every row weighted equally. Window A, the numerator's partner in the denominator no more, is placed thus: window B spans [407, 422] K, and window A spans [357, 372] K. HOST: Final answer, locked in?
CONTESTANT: -1.01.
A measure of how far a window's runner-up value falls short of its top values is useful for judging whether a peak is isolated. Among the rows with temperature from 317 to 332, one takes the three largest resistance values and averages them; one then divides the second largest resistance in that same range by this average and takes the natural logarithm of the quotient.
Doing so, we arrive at -0.014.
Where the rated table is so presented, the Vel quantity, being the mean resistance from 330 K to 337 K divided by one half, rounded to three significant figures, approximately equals 246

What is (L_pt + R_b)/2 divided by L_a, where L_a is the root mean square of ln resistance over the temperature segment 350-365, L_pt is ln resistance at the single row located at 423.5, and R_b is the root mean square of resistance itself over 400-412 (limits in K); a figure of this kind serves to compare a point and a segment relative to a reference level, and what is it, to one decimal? 14.8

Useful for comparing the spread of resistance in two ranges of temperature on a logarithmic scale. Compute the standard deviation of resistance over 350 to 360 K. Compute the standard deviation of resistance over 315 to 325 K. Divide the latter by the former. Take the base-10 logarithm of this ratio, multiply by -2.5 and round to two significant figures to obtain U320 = 0.77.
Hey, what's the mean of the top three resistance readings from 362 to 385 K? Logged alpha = 126.3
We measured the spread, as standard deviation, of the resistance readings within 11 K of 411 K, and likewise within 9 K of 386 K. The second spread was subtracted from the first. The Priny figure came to 14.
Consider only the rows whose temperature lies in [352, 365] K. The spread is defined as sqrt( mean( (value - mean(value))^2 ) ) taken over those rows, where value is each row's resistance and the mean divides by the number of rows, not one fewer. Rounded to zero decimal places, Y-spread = 12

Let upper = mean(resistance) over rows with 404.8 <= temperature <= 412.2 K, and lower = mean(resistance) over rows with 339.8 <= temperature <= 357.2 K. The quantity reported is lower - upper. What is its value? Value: -21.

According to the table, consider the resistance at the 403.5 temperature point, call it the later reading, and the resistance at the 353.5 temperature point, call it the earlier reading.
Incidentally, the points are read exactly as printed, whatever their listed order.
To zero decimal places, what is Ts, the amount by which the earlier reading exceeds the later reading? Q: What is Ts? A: -45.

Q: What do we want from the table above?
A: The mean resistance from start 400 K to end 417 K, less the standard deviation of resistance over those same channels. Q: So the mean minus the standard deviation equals 122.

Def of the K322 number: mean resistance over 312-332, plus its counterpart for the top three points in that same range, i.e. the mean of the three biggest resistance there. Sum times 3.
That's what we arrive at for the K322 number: 721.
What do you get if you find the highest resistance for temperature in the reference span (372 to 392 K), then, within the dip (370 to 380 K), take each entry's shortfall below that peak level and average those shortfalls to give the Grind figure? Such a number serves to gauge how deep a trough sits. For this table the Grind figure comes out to 16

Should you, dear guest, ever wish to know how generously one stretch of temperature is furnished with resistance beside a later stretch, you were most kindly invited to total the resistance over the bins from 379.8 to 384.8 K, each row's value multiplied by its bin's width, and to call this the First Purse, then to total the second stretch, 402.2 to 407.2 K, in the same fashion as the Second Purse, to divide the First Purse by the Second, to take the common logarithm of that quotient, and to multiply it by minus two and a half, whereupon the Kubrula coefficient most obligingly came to 0.11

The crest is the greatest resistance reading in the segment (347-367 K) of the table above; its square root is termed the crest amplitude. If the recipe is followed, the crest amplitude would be 11.4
